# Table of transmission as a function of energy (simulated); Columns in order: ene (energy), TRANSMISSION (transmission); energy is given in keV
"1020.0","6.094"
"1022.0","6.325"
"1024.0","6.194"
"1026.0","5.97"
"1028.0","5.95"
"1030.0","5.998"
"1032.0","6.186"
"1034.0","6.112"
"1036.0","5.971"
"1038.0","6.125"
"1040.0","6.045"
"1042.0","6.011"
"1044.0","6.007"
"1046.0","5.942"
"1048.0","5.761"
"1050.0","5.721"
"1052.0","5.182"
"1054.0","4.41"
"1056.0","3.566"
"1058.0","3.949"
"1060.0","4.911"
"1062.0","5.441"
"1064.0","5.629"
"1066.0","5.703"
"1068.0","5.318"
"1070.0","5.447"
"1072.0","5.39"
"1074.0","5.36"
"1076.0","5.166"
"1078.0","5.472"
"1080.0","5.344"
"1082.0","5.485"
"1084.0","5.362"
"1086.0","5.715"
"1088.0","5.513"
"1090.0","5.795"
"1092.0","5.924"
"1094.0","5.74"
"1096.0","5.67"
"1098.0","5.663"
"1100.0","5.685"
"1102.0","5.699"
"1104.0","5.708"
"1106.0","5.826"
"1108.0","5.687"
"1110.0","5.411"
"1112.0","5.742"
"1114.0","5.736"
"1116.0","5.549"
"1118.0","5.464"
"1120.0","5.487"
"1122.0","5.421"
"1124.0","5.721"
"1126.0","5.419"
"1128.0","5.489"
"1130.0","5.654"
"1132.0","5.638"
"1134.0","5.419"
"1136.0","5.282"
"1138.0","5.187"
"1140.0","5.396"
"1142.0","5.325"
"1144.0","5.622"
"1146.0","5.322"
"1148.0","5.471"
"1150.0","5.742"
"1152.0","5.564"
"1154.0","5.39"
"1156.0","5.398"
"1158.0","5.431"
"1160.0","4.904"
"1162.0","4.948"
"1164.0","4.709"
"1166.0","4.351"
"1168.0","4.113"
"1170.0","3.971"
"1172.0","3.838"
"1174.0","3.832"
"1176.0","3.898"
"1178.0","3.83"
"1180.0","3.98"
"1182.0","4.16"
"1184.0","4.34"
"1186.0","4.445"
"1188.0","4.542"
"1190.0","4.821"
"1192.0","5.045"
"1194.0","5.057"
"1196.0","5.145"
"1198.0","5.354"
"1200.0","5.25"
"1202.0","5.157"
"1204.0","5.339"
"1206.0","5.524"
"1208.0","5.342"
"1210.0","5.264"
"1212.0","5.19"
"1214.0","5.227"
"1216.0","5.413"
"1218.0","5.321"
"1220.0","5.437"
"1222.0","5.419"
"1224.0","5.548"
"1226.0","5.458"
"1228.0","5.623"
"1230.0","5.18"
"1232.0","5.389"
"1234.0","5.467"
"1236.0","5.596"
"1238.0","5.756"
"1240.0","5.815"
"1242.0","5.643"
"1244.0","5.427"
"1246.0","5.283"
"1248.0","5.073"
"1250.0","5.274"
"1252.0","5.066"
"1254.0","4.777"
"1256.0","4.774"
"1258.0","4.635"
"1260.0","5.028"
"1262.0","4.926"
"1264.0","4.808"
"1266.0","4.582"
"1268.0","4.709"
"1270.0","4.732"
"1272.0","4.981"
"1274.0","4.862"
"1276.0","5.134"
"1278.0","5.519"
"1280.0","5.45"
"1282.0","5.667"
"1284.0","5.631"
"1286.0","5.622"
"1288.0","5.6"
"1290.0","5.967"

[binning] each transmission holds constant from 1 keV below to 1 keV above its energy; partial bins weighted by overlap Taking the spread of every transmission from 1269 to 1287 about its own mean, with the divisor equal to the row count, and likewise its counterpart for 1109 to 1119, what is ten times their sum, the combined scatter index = 4.8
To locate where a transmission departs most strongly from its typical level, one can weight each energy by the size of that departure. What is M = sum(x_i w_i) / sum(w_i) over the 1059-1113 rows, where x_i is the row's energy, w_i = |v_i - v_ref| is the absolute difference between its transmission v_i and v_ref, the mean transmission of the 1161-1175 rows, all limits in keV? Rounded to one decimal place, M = 1087.6 keV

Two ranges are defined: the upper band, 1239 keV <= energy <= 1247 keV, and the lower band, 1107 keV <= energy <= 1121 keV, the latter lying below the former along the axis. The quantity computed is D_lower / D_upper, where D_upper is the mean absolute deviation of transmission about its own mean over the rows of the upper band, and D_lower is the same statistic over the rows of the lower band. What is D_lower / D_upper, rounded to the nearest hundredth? 0.64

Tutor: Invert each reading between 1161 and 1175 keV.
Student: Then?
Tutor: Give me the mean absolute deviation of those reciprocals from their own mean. 0.019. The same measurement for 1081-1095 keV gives 0.005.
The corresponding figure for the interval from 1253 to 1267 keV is 0.005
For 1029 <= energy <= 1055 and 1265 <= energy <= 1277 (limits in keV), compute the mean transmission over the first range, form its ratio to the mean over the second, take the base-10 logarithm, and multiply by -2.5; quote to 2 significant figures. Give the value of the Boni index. -0.20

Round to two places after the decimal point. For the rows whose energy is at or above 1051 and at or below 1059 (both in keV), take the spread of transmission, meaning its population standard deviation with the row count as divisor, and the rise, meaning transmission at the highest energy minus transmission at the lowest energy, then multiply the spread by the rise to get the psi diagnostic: -0.74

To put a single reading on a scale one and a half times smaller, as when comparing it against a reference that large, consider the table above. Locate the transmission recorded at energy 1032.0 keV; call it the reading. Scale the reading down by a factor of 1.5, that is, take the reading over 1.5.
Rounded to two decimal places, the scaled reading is 4.12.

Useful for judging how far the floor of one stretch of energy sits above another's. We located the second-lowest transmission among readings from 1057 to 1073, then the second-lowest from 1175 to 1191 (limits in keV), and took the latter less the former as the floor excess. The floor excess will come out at -1.01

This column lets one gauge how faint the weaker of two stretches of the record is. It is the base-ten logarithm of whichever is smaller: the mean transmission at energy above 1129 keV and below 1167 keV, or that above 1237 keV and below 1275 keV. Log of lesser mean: 0.704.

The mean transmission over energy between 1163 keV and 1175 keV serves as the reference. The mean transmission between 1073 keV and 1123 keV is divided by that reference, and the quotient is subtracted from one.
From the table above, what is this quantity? -0.35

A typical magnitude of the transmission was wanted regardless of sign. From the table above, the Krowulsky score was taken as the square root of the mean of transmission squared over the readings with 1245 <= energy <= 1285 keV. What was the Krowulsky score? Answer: 5.06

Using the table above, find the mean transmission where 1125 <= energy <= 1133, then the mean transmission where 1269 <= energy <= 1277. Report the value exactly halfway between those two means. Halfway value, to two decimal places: 5.24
